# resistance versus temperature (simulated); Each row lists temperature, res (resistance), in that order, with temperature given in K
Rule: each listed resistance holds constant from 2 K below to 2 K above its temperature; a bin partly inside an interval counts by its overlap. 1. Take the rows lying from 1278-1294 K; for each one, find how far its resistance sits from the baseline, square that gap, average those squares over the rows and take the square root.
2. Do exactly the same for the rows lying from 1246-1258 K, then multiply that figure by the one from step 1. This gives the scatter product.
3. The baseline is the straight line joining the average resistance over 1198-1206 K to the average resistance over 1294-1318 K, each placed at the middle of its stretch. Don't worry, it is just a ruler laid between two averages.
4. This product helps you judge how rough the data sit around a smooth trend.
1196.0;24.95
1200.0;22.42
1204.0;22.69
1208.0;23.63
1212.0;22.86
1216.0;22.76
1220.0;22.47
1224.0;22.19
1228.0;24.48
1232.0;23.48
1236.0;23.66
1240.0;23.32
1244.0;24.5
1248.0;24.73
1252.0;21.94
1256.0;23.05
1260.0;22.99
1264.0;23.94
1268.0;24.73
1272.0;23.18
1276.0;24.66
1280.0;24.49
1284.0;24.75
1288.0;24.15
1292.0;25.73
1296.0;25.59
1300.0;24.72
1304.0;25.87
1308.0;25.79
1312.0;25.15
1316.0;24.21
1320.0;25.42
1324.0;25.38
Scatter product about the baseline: 0.7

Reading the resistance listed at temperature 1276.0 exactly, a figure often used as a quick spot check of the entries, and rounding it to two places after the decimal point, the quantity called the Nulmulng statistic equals 24.66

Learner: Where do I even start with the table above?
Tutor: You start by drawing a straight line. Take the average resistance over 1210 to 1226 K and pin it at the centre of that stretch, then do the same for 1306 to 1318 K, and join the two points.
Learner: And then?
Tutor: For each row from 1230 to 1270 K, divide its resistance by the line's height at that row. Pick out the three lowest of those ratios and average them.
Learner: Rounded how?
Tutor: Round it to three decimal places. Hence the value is 0.961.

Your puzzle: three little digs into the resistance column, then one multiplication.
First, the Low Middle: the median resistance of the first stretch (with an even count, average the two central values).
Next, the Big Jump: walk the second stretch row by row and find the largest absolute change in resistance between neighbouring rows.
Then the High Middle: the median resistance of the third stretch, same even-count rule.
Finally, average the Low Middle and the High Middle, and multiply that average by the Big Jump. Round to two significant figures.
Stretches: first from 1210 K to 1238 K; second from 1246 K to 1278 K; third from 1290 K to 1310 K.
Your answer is 68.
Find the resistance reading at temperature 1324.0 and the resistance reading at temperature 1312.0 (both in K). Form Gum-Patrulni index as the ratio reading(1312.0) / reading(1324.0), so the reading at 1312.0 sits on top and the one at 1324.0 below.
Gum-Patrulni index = 0.99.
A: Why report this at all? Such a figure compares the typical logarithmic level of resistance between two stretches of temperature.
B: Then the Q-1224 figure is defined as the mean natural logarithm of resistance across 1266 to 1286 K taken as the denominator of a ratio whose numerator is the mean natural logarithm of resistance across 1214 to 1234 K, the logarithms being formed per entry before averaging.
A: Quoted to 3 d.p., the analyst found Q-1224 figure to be 0.983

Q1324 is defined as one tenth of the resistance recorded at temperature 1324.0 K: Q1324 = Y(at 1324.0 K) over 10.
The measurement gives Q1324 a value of 2.54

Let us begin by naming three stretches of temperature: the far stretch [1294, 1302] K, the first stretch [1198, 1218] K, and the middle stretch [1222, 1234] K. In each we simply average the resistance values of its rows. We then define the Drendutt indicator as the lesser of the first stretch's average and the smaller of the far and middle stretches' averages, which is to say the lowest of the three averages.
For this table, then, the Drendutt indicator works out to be 22.9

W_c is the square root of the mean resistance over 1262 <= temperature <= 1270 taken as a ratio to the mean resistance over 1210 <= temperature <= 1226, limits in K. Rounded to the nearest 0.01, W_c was 1.04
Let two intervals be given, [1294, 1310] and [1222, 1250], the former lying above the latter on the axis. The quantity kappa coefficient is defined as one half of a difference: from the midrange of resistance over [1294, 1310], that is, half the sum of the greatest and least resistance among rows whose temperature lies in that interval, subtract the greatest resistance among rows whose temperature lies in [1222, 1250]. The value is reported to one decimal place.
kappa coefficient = 0.3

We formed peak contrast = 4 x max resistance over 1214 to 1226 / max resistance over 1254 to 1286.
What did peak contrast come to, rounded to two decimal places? 3.68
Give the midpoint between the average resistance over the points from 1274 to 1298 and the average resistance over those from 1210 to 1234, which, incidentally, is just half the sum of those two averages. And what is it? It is 24.0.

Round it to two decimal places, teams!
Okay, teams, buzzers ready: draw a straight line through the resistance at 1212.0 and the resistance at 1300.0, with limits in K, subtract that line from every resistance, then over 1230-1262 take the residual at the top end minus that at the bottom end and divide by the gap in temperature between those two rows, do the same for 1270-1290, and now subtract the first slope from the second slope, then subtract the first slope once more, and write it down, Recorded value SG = 0.12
